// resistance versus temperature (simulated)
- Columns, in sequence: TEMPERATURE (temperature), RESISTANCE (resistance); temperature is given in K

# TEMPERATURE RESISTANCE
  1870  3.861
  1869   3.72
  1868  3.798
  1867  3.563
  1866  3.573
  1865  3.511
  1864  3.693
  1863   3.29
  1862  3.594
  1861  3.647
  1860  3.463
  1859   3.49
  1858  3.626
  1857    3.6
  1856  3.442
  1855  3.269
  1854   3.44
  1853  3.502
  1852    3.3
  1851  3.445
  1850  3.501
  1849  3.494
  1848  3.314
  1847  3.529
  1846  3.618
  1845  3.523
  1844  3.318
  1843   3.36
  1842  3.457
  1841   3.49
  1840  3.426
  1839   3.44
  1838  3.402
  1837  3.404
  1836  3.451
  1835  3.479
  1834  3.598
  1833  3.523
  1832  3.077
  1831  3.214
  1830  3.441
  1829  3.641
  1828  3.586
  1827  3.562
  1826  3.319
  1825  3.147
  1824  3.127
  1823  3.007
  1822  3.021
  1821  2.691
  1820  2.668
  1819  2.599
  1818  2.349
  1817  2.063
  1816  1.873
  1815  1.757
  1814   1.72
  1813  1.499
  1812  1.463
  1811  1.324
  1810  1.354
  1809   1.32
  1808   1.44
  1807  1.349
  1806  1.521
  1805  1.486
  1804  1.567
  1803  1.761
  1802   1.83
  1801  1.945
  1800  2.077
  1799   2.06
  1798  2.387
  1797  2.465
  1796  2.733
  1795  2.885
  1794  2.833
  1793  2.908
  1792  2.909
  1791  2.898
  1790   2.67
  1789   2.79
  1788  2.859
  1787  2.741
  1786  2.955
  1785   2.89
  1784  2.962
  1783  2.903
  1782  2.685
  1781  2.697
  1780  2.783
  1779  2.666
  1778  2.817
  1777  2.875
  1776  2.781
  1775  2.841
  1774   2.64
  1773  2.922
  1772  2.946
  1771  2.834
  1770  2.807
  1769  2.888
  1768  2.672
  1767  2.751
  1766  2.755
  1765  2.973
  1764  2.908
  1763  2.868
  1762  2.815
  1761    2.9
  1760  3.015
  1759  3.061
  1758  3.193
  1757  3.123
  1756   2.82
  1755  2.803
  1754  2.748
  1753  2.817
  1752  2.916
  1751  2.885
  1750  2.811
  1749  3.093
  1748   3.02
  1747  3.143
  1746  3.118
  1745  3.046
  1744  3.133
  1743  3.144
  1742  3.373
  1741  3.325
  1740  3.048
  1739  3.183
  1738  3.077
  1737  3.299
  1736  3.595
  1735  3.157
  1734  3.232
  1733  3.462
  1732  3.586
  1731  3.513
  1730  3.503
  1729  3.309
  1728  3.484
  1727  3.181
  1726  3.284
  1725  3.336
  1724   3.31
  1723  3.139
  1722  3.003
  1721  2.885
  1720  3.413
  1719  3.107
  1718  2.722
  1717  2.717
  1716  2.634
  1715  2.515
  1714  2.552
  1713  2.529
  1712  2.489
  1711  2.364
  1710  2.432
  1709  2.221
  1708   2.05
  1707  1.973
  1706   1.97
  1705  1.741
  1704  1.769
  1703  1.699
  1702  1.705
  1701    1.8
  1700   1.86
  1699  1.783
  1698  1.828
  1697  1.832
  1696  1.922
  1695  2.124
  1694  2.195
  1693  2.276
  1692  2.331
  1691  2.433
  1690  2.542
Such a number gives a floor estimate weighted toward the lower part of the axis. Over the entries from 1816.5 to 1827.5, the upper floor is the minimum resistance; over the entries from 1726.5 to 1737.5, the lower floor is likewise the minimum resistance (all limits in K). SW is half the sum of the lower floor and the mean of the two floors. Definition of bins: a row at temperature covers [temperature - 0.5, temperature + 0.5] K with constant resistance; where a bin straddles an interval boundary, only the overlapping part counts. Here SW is 2.88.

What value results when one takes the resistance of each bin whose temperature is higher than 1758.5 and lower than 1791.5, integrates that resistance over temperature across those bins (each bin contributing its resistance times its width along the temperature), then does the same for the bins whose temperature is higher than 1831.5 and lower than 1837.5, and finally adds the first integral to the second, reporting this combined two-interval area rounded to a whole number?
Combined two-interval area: 114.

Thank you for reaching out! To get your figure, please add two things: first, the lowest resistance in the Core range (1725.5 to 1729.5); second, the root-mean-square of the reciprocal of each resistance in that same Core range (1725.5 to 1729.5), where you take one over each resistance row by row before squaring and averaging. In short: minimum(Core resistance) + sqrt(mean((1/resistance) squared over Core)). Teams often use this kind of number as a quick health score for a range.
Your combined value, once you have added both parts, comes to 3.5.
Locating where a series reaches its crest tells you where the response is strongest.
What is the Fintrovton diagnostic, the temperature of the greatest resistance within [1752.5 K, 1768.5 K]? 1758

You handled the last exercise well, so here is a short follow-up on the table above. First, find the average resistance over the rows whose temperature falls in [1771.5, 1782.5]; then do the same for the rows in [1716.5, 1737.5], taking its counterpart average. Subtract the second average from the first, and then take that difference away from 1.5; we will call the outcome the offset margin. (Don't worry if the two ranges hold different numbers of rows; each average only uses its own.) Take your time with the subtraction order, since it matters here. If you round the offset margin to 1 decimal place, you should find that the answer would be 2.0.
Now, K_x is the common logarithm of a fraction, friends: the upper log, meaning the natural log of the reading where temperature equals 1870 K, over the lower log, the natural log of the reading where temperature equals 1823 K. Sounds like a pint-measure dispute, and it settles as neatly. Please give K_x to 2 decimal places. 0.09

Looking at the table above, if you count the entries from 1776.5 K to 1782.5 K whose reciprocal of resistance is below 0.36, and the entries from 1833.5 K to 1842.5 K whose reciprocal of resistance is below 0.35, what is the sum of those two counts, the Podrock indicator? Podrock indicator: 12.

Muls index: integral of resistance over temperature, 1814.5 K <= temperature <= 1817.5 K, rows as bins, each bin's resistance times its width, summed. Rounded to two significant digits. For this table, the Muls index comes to 5.7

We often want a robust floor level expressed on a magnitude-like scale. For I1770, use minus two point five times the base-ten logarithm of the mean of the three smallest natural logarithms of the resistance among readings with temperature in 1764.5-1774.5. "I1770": 0.01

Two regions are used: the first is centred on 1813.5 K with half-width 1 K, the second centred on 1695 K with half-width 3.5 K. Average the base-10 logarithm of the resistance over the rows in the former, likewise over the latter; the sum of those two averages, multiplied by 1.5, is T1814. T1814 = 0.78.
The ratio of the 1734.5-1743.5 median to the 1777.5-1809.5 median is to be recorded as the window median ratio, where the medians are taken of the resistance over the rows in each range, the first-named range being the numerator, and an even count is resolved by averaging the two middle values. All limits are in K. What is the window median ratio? 1.2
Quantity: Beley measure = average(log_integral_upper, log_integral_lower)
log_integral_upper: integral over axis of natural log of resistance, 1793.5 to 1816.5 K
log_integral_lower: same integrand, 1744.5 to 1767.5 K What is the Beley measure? 19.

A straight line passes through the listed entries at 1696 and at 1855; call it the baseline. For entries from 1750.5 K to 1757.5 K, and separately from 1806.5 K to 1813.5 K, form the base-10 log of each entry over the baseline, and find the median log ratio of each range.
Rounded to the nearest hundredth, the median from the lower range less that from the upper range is 0.40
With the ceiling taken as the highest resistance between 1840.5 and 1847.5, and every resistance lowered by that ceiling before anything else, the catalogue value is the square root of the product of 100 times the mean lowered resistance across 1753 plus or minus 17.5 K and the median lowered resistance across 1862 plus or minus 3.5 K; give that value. 2.6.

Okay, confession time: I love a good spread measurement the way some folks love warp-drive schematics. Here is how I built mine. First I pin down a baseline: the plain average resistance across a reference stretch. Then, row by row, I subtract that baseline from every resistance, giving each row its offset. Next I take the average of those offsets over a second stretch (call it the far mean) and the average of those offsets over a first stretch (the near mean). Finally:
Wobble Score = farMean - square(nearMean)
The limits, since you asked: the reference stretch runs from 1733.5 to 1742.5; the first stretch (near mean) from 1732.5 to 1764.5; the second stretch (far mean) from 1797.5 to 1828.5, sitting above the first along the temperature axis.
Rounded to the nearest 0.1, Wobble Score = -1.1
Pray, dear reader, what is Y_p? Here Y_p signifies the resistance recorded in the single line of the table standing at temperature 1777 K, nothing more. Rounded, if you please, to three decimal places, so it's 2.875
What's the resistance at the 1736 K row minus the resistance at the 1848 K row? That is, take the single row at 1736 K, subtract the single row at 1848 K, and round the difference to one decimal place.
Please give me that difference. 0.3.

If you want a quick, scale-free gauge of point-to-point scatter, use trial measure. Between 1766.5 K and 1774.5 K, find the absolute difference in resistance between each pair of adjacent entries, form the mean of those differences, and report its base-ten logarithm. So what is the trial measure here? -0.93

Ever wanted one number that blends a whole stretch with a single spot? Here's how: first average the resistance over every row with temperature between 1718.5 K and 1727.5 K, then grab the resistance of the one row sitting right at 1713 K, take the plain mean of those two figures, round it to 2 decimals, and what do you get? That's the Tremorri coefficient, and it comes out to 2.86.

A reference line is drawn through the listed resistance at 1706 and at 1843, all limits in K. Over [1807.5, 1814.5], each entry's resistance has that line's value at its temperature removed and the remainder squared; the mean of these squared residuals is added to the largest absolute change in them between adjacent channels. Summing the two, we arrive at 3.2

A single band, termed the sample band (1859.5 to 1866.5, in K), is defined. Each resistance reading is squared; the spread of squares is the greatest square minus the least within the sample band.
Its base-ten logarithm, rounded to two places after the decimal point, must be 0.45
